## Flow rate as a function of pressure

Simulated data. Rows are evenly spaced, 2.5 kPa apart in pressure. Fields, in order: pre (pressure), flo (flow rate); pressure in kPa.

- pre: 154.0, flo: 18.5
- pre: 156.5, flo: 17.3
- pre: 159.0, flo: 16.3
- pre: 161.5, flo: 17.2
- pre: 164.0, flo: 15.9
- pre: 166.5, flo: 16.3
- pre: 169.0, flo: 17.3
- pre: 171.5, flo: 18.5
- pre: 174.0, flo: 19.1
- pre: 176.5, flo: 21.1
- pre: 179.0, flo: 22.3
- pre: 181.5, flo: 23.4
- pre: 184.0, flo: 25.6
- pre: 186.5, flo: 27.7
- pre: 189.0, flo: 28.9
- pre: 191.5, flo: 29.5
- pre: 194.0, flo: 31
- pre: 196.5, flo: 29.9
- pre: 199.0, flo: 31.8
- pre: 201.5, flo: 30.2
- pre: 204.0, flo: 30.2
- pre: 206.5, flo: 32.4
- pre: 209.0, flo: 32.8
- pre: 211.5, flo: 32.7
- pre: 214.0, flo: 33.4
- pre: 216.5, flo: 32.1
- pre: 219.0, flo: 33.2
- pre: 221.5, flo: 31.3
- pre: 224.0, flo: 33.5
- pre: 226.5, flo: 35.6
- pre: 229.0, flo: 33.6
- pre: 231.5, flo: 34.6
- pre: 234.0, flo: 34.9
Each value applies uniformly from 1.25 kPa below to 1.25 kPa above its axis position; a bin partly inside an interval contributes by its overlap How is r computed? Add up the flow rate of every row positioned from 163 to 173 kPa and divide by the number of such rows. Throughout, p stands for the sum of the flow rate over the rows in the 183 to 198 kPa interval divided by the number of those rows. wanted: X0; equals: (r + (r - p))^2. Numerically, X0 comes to 27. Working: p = 29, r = 17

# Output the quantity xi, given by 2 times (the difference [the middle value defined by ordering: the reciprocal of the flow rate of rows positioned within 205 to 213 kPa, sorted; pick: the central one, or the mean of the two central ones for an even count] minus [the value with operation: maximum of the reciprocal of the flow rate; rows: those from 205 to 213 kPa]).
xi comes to -0.0006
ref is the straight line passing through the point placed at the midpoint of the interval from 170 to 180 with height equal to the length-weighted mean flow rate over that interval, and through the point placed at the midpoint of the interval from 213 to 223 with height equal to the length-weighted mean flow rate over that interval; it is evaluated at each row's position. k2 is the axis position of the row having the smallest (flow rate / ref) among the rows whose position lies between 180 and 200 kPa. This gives 181.5 kPa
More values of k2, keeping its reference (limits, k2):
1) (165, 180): 166.5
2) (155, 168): 166.5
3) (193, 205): 204.0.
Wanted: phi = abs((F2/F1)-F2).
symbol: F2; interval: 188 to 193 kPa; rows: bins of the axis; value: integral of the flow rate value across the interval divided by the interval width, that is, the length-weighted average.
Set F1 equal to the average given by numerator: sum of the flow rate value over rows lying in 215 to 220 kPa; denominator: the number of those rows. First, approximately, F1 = 33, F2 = 29.3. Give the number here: 28.4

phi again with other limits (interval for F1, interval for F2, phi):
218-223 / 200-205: 29.3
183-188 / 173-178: 19.5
